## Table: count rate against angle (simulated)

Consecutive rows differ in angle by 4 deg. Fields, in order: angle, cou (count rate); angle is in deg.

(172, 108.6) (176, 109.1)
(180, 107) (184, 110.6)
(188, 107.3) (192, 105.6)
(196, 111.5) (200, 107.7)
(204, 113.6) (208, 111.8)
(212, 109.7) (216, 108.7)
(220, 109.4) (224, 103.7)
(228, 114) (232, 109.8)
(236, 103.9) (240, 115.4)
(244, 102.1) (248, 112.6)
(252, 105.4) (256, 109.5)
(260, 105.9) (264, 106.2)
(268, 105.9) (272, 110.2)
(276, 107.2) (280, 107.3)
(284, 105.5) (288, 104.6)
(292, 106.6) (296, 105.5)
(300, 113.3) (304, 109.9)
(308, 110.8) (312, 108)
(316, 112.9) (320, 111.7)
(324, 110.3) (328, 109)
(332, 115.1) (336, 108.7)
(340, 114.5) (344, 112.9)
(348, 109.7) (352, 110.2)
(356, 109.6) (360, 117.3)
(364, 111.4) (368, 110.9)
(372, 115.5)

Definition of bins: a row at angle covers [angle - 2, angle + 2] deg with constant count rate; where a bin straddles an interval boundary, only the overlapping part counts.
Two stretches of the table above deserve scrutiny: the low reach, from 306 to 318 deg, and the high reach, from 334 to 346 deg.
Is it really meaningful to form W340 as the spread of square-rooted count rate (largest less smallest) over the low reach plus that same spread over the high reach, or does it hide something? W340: 0.51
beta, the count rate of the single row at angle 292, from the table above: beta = 106.6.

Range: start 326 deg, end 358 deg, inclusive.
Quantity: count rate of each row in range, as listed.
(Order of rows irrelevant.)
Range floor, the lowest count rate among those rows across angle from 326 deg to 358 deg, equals 108.7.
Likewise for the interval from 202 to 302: 102.1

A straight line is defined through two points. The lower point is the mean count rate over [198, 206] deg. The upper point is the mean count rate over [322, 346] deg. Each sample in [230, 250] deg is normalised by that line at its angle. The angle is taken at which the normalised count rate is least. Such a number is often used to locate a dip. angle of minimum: 244 deg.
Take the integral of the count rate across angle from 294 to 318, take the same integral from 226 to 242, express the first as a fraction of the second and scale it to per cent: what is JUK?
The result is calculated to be 149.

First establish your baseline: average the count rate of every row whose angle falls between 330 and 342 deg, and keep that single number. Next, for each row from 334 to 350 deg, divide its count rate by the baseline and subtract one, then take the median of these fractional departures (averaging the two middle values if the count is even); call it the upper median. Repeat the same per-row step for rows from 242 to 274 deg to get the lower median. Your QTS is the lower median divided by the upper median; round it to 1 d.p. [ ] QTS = 4.6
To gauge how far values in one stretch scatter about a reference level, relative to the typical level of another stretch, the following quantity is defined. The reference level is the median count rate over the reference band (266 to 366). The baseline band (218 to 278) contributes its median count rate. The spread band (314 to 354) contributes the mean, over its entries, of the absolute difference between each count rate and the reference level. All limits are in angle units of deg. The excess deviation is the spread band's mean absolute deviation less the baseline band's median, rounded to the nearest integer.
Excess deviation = -105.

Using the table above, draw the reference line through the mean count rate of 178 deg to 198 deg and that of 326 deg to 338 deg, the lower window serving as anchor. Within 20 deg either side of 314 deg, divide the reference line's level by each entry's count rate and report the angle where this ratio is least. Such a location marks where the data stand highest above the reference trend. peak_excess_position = 332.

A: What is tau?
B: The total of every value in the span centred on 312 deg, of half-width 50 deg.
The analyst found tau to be 2743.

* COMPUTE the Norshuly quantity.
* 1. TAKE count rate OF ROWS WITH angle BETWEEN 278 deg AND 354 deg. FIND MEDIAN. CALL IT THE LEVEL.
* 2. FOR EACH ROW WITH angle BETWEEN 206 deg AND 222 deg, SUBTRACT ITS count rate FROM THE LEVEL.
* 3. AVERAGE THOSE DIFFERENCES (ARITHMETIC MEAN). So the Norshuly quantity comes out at 0.0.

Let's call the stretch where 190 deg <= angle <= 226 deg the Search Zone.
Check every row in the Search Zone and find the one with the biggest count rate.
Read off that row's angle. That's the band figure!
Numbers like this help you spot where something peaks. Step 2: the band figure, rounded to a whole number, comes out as 204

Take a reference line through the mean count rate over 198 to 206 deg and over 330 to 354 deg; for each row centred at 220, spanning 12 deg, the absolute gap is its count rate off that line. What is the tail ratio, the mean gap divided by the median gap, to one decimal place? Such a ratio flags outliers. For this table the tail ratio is 1.7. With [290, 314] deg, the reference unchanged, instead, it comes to 1.1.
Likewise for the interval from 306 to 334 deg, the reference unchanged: 1.3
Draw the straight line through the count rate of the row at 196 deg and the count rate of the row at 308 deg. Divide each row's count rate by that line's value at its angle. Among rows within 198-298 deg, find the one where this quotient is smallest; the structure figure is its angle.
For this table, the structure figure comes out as 244 deg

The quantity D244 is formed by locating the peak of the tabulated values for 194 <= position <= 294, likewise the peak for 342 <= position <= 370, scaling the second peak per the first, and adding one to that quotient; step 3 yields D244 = 2.02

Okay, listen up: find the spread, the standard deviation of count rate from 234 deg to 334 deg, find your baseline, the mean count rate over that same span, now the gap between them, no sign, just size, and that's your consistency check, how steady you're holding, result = 105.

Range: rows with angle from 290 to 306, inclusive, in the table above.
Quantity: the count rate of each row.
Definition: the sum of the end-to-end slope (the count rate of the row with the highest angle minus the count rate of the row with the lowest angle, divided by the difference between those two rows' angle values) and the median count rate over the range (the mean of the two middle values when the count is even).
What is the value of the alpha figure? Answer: 109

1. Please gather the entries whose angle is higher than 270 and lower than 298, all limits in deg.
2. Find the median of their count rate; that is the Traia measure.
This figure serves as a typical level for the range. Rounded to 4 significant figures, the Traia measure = 106.6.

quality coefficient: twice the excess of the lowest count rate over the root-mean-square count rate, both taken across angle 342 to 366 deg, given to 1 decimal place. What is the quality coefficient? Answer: -4.6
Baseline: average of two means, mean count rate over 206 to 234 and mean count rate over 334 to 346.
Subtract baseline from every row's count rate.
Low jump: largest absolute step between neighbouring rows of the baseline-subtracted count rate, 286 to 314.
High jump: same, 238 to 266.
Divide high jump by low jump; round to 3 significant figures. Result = 1.71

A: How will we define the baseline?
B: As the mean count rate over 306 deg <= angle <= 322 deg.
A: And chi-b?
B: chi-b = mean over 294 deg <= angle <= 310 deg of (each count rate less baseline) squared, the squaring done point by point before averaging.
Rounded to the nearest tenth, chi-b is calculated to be 8.9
